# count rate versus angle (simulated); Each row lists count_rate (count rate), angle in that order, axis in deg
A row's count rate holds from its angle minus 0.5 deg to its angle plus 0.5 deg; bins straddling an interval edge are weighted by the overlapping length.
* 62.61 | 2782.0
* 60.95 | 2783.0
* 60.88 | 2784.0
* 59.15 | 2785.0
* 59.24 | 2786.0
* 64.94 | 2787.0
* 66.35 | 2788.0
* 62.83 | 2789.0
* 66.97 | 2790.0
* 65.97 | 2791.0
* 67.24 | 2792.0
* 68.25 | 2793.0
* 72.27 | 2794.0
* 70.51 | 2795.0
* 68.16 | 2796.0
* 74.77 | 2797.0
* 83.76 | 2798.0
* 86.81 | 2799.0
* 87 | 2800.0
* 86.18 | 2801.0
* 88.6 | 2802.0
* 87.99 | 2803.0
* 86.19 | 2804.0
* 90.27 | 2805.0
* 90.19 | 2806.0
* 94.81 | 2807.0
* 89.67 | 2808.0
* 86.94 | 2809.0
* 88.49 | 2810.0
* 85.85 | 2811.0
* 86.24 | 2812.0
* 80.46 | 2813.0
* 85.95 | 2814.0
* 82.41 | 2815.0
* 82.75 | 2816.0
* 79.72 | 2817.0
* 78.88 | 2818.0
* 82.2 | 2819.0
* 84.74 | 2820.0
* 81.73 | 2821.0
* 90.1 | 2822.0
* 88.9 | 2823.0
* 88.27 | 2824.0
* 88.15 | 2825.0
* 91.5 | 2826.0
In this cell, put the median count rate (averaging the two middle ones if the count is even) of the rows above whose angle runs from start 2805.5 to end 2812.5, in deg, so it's 88.5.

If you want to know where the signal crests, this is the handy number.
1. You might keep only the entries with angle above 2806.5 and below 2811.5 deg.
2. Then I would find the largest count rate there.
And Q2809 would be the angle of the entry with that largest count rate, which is 2807.0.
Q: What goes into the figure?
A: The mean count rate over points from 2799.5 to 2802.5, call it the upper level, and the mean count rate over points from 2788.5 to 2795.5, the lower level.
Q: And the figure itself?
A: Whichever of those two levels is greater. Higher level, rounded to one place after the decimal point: 87.3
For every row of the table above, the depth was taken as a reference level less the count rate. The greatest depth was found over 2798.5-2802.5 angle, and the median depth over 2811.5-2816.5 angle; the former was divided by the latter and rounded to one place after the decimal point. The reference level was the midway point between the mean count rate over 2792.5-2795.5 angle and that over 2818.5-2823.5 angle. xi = 1.7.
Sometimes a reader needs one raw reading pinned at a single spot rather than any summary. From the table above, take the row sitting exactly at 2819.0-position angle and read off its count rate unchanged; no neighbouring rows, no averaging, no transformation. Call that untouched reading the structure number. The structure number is 82.2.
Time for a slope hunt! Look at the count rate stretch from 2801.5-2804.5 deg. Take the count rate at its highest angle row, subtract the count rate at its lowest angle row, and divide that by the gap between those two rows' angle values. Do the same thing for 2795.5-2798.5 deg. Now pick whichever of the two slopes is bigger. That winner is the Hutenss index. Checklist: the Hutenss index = 7.8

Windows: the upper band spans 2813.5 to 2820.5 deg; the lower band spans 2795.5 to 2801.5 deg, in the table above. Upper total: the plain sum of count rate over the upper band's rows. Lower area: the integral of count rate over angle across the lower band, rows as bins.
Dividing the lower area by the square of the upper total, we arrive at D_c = 0.0015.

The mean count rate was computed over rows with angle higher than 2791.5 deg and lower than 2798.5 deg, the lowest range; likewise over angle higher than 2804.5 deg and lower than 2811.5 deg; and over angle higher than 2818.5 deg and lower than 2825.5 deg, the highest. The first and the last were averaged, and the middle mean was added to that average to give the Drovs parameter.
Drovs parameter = 169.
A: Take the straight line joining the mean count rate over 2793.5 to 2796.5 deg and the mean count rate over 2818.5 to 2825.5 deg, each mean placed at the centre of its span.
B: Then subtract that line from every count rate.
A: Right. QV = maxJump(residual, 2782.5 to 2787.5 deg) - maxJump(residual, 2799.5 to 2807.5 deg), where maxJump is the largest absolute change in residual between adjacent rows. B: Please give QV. 1.1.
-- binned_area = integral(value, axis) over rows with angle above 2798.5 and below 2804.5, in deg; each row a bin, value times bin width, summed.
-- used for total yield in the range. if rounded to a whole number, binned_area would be 523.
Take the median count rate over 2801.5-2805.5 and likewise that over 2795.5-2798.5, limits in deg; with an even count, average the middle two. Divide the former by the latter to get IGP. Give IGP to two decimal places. 1.18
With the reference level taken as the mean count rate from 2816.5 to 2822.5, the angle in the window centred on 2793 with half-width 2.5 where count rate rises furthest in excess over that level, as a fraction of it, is 2794.0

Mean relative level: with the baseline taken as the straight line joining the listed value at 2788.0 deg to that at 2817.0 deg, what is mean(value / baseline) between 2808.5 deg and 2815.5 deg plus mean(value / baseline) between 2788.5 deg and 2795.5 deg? 2.09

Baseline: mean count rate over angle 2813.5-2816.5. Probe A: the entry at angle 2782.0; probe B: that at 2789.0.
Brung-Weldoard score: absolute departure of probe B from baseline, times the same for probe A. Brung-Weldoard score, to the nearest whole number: 440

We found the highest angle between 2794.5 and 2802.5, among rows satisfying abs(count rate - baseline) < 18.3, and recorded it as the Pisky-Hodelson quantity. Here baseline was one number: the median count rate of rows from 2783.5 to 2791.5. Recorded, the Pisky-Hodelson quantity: 2797.0 deg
